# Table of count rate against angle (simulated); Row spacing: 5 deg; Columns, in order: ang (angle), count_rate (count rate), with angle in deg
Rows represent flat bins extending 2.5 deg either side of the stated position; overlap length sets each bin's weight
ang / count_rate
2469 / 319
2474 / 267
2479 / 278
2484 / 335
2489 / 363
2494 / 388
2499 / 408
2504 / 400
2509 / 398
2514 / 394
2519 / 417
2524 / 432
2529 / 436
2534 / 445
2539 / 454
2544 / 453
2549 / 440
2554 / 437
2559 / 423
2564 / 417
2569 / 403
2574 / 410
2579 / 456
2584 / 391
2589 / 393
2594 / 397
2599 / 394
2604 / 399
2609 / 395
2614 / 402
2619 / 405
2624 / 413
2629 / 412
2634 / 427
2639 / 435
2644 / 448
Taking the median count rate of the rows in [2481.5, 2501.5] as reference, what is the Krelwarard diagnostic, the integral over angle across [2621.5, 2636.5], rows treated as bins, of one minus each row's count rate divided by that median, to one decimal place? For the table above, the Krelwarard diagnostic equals -1.7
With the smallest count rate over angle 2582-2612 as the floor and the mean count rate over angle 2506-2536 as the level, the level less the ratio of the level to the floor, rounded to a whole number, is 419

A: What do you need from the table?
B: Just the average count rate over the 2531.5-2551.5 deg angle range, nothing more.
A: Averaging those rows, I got 448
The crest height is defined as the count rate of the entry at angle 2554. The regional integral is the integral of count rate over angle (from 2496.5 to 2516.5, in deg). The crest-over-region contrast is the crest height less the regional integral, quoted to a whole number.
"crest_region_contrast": -7563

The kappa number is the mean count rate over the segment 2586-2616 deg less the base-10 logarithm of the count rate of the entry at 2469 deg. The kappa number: 394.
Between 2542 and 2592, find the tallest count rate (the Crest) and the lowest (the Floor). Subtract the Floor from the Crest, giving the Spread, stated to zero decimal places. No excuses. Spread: 65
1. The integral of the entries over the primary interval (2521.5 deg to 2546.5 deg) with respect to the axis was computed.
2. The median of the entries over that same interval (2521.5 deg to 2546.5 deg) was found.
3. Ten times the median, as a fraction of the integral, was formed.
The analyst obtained 0.401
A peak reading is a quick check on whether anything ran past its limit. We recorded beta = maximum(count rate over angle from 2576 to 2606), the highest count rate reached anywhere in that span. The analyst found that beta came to 456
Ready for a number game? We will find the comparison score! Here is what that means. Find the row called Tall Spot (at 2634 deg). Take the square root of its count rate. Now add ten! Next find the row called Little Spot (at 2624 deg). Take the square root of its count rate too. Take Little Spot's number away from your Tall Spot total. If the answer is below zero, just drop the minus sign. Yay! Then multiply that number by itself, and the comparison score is 107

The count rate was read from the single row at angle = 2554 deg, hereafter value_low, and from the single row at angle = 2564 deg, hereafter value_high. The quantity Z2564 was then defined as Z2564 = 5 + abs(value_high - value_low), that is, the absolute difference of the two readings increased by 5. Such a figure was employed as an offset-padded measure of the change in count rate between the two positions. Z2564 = 25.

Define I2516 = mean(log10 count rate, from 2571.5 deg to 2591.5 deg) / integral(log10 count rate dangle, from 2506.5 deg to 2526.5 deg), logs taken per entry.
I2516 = 0.0500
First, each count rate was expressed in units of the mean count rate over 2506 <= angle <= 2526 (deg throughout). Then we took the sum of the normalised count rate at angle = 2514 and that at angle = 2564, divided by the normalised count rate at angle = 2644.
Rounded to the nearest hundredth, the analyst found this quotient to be 1.81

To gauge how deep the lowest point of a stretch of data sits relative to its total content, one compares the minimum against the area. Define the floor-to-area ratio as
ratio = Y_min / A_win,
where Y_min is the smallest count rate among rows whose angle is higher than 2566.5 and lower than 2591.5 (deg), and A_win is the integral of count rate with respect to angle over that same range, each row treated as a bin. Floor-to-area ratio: 0.0381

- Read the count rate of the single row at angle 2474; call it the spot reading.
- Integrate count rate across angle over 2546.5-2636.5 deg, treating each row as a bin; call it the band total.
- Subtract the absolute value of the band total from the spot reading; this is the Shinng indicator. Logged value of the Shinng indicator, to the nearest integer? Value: -36803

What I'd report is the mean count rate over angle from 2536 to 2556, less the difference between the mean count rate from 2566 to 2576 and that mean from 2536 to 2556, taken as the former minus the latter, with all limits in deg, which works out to 486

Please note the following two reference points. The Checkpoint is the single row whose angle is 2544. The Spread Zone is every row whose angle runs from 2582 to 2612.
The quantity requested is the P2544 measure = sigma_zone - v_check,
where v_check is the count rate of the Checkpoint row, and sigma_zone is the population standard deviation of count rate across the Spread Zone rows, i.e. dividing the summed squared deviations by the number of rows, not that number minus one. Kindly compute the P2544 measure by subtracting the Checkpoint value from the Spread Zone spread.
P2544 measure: -450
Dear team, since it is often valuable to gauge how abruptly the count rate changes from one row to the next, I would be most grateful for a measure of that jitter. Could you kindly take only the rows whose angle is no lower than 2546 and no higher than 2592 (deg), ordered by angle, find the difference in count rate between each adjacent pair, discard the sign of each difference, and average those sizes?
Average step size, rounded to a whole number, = 20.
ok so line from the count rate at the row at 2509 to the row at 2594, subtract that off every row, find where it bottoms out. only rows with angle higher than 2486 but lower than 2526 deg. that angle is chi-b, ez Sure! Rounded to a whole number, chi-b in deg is 2489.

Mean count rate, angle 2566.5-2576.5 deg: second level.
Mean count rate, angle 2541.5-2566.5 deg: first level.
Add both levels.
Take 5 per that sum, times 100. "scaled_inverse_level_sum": 0.595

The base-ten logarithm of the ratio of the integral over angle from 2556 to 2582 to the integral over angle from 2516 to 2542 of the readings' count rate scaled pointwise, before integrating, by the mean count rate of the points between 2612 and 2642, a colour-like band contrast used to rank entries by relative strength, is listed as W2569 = -0.015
